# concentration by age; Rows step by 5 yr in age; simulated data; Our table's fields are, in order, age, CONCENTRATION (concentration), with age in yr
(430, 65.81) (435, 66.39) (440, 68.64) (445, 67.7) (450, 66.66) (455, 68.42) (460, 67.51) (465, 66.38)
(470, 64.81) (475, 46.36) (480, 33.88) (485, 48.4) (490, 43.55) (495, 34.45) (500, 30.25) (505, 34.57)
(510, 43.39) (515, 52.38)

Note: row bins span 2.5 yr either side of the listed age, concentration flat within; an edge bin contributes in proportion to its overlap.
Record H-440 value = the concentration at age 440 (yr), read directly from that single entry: 68.64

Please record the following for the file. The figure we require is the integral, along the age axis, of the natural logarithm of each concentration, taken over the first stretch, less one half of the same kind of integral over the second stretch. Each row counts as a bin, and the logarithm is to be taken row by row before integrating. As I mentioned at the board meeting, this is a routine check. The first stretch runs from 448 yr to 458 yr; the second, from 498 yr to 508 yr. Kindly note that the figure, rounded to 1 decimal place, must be 24.7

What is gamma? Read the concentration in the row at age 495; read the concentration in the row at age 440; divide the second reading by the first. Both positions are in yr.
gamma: 1.99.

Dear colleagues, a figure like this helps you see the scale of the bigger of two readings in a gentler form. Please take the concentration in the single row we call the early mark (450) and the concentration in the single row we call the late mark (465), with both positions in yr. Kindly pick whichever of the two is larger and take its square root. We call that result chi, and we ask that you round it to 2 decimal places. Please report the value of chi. 8.16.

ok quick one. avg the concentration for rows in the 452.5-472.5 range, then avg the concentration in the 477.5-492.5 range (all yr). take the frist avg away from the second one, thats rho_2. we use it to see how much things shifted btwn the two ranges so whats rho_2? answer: -25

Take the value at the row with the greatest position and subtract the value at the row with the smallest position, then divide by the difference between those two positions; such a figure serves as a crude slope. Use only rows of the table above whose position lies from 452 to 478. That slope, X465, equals -1.1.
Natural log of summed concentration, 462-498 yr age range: 5.8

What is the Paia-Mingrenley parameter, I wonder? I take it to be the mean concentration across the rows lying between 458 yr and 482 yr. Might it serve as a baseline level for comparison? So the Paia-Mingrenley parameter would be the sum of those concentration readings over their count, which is 56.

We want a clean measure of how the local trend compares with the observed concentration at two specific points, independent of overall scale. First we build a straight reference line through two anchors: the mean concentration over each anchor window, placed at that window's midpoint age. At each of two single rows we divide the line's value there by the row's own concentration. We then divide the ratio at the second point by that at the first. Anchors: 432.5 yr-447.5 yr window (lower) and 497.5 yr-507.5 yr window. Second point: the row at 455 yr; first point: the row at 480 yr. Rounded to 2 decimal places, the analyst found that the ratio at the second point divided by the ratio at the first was 0.65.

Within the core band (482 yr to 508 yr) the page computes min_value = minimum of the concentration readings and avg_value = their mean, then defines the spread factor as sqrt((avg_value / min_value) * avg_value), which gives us 7.0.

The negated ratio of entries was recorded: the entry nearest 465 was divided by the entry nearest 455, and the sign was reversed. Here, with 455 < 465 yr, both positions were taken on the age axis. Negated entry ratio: -0.97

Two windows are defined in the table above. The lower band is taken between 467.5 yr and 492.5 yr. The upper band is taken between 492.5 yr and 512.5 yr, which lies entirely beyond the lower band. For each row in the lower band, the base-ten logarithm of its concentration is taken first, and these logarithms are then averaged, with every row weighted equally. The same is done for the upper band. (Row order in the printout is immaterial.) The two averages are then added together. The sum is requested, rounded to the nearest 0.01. 3.21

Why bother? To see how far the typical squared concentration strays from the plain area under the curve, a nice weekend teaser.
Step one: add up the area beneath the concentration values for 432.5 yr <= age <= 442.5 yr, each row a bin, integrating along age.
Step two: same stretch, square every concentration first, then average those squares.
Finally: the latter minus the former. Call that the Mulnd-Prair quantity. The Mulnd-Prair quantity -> 3884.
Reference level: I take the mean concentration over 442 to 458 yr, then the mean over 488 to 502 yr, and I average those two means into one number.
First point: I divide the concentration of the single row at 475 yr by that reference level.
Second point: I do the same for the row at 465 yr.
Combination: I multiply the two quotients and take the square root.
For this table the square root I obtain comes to 1.07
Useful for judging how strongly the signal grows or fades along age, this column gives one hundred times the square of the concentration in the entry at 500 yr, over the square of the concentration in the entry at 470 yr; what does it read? 22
